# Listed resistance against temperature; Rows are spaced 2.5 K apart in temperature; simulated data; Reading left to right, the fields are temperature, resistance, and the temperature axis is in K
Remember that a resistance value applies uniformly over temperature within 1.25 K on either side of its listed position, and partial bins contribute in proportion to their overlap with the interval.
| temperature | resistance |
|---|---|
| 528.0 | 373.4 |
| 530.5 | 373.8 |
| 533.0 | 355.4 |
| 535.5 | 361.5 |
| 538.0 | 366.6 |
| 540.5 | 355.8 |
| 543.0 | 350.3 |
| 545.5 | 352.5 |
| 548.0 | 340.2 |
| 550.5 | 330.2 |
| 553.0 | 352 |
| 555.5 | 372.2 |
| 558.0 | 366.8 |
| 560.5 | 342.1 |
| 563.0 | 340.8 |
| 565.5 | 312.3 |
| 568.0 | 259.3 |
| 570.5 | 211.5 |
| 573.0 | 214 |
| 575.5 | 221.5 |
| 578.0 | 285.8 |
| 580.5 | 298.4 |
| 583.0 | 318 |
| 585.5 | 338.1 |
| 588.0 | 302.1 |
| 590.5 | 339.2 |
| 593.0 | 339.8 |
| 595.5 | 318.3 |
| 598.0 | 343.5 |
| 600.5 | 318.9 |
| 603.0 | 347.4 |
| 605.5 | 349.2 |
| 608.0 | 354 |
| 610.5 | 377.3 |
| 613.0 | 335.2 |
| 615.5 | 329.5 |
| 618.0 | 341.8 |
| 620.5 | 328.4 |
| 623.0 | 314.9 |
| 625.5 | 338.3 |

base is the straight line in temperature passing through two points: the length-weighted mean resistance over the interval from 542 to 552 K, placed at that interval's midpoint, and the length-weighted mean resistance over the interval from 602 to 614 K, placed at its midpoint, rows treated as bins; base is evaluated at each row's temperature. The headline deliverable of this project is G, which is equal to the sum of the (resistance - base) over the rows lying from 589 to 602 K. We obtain -96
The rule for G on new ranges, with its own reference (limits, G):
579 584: -81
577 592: -214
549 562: 40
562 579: -584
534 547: 75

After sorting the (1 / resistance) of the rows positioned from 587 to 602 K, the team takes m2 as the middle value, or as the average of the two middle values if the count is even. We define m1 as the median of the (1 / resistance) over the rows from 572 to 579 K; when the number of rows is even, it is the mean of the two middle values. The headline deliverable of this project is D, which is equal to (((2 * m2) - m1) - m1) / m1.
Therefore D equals -0.65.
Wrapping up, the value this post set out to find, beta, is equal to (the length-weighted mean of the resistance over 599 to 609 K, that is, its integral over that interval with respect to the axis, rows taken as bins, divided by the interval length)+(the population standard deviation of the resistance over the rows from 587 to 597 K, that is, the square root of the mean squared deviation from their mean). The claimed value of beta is 358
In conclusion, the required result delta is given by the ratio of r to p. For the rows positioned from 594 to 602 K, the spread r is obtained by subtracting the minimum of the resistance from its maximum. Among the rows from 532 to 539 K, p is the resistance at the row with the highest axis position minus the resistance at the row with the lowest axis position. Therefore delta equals 2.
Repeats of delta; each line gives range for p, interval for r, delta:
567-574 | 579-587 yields -1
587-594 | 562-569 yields 2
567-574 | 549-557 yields -1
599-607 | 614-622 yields 0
